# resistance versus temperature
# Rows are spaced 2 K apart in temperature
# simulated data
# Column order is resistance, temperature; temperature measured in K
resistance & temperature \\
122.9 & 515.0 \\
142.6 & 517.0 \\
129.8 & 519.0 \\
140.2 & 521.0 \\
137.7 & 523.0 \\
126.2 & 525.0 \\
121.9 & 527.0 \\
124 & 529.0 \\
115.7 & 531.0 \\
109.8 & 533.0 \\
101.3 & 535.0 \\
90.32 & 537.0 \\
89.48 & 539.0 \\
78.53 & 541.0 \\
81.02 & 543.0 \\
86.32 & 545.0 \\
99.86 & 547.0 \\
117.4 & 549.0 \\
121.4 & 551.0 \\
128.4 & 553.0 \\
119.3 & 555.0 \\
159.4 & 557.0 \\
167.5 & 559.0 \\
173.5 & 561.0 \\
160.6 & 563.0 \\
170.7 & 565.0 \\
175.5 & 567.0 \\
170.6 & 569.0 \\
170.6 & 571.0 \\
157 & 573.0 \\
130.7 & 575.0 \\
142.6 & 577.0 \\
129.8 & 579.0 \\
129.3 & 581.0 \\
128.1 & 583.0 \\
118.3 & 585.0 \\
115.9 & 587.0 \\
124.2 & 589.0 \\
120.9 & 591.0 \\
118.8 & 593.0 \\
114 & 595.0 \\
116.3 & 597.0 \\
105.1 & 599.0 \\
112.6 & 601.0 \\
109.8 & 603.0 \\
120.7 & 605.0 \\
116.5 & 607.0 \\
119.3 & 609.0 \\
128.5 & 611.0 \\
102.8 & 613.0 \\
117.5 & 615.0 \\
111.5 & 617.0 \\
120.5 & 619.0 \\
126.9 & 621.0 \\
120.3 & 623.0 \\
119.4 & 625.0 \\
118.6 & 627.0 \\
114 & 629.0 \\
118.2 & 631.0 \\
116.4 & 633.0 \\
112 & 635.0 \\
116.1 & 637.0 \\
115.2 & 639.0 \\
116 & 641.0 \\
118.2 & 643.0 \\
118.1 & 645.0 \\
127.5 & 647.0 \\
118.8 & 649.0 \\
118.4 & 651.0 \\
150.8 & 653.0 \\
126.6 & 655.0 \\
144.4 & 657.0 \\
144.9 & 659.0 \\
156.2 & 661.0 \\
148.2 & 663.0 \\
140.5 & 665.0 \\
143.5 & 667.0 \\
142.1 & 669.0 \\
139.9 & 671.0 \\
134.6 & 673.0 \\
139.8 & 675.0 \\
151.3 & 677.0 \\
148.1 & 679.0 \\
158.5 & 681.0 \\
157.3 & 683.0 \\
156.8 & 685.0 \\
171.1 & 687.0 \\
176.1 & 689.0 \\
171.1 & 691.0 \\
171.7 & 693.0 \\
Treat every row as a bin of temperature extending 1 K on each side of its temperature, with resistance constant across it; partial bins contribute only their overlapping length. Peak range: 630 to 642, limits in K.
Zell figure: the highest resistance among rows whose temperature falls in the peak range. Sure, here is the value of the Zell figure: 118.2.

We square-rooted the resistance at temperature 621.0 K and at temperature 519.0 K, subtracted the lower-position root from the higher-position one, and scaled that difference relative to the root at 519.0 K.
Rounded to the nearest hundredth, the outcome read -0.01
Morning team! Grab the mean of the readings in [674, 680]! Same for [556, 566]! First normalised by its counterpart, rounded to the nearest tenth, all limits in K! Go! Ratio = 0.9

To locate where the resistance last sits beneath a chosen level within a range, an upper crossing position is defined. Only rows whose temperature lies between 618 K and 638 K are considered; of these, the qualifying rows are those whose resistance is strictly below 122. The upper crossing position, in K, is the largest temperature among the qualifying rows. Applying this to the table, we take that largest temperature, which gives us 637.0 K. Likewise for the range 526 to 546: 545.0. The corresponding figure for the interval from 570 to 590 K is 587.0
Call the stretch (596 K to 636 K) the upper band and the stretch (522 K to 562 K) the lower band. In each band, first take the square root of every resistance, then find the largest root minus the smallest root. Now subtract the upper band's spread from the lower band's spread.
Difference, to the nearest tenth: 3.1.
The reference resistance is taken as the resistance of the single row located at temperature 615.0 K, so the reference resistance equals 117.5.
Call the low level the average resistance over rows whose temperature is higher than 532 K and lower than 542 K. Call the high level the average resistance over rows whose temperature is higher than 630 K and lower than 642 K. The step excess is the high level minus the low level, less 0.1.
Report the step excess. 22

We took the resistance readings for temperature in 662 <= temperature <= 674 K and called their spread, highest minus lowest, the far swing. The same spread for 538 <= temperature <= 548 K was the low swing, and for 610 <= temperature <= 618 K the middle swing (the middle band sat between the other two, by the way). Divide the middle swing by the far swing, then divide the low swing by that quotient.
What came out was 11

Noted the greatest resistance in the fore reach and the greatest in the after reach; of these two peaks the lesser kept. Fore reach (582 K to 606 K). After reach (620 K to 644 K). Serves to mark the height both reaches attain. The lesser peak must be 127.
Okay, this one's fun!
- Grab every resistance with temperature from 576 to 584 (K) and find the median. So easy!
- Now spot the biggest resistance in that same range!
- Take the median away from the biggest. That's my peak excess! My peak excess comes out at 13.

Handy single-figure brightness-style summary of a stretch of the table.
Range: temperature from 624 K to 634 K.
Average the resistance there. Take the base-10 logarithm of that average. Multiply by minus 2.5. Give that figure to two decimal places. -5.17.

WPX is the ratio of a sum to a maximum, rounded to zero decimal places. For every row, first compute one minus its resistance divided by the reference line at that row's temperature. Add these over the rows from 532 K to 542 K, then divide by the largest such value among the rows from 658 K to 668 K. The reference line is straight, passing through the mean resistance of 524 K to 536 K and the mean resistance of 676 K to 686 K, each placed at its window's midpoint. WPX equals 16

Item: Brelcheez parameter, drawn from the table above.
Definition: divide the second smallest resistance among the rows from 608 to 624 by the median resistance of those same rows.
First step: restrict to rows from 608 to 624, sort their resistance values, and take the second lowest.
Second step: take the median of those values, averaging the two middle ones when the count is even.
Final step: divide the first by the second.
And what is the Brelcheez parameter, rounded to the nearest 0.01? 0.93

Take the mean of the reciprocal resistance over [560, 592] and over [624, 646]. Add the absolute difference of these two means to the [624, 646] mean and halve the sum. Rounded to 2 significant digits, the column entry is 0.0051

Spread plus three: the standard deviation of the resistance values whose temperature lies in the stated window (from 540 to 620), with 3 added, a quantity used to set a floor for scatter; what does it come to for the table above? 28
